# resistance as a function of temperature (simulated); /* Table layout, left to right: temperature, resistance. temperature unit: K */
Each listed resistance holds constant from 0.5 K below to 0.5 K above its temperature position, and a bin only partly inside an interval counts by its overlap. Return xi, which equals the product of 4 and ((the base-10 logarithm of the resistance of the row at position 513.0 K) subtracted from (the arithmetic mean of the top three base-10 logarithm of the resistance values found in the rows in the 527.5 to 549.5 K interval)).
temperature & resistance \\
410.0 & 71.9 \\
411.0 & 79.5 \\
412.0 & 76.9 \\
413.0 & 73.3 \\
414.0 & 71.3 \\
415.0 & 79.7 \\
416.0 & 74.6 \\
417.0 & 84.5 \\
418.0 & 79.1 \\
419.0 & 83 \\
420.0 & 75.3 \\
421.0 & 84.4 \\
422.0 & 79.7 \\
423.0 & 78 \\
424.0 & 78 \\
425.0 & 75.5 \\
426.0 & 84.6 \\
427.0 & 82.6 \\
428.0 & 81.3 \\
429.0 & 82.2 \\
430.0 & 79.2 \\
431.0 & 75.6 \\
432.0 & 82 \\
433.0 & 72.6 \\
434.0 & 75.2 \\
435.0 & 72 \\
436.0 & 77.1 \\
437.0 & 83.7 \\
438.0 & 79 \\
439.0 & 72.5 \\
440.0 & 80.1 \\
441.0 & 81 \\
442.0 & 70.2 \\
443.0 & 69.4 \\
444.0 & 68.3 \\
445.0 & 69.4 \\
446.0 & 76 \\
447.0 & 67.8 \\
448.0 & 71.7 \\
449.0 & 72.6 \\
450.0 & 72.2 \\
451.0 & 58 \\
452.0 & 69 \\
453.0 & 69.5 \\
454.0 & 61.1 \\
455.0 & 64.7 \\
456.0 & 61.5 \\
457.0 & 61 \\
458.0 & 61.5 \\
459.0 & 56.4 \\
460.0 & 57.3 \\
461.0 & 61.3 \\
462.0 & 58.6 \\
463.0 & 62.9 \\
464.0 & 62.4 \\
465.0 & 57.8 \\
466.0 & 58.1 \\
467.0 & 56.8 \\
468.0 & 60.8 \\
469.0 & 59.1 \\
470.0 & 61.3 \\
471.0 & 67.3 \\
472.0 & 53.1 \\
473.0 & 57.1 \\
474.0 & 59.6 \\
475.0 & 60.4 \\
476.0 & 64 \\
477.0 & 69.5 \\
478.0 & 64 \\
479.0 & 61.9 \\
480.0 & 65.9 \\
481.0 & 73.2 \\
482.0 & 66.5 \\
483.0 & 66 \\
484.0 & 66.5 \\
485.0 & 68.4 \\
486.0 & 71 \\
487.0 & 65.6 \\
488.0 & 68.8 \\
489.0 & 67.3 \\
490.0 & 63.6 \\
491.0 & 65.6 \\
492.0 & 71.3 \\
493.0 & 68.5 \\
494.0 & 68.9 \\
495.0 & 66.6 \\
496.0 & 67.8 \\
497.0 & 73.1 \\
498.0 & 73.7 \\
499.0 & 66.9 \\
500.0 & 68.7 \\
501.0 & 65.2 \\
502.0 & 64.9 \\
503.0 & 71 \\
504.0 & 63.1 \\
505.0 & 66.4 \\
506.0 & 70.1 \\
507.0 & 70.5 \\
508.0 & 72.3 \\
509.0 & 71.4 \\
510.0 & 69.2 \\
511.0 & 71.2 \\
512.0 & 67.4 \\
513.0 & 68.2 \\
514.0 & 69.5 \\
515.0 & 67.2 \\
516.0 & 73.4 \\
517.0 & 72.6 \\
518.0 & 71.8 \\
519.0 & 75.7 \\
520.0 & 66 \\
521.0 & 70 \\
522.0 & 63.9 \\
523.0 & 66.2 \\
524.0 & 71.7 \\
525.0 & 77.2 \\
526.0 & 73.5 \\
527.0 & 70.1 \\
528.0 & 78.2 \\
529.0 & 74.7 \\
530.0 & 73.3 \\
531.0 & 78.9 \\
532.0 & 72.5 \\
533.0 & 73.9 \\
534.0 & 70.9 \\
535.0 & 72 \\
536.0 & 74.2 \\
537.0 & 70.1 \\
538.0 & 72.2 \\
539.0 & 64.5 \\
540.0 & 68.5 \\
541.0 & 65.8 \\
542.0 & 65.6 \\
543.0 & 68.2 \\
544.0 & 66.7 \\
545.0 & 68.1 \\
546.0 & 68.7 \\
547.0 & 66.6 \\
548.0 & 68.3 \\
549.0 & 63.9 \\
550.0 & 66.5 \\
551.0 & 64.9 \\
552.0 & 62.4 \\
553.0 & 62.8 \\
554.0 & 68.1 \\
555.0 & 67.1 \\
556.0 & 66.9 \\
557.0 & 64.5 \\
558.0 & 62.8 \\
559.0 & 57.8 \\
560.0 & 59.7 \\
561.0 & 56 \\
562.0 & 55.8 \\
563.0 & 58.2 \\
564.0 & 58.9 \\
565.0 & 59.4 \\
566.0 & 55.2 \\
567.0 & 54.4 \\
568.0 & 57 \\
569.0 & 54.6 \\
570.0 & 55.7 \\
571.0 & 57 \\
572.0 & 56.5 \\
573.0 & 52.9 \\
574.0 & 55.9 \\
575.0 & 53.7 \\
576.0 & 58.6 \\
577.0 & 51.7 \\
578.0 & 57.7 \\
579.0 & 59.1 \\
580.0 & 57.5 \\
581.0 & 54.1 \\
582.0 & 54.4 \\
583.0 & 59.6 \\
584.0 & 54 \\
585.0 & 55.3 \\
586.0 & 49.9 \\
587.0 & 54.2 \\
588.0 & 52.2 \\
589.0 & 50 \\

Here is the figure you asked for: 0.2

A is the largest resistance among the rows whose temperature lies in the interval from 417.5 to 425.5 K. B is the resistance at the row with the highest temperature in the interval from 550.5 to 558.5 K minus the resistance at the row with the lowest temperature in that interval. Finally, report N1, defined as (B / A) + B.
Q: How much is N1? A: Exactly -2.1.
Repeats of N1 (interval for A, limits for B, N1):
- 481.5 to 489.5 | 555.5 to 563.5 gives -8.8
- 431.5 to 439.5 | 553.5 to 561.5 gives -12.2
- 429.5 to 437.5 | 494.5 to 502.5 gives -1.7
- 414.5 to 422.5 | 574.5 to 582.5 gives 0.7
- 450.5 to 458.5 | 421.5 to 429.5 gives 2.5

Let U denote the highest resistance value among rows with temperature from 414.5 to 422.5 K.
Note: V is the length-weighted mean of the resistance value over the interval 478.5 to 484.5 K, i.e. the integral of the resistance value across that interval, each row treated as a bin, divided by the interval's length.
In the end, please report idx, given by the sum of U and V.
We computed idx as 151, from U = 84.5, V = 67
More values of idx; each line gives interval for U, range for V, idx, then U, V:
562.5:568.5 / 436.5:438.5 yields 141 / 59.4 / 81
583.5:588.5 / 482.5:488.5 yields 123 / 55.3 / 68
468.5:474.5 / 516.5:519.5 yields 141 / 67.3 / 73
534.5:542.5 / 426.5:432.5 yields 155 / 74.2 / 80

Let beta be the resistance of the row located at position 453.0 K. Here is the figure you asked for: 69.5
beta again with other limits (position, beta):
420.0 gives 75.3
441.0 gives 81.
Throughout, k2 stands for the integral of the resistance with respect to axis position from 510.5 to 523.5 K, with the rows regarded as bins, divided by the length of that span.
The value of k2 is 69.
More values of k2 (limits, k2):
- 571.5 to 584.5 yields 56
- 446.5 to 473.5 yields 62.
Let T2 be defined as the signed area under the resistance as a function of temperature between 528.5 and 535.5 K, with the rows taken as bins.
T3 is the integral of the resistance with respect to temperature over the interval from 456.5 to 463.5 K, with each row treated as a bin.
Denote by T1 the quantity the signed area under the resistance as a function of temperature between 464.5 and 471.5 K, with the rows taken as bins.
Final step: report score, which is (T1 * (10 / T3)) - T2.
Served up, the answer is -506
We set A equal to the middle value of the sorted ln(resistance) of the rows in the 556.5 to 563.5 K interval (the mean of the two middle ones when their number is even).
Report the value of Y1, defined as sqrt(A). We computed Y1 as 2.02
